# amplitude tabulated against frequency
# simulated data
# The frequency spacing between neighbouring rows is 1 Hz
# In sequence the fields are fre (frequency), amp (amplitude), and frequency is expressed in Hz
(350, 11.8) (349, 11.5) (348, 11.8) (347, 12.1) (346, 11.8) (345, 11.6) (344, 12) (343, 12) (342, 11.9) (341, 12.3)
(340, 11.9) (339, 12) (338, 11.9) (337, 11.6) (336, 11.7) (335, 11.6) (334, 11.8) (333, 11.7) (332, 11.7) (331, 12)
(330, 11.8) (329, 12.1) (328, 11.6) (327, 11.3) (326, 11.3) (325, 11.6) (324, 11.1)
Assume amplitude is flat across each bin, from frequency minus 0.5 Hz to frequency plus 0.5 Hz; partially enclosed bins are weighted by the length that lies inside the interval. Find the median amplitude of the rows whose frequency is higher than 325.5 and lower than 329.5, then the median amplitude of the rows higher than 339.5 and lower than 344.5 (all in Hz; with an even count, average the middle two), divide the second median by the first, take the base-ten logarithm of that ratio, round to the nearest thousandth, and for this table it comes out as 0.020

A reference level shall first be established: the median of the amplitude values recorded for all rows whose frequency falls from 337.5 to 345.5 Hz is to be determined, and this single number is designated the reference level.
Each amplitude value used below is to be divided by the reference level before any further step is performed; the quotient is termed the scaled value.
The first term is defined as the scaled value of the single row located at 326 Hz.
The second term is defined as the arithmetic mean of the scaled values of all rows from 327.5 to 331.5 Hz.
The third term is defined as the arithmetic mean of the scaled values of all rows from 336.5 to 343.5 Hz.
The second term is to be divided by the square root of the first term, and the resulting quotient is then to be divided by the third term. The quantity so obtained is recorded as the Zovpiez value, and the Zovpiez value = 1.02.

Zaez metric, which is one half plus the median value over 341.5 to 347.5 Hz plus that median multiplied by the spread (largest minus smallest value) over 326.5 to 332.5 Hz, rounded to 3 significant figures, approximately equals 22.0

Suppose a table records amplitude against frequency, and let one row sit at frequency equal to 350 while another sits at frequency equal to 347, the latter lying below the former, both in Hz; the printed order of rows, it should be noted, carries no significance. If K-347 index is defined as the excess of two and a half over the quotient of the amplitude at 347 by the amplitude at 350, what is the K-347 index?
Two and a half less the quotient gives 1.47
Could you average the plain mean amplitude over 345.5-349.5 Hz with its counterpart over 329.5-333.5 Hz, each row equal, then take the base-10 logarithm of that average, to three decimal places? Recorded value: 1.072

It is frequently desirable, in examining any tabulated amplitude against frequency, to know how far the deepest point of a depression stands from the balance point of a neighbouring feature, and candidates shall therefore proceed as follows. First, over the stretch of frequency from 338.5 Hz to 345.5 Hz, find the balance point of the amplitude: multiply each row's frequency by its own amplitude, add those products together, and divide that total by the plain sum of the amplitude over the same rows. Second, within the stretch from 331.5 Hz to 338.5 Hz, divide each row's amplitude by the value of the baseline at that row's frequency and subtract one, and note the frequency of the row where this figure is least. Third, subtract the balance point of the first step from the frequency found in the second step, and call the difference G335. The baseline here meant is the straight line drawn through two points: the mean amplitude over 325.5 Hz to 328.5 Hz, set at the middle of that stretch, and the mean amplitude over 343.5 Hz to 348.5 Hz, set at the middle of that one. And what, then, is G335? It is -5.0 Hz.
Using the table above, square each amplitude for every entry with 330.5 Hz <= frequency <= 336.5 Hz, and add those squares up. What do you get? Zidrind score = 828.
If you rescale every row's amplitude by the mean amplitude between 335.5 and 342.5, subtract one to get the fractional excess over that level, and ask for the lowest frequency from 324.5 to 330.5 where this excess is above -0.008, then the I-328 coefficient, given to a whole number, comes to 329 Hz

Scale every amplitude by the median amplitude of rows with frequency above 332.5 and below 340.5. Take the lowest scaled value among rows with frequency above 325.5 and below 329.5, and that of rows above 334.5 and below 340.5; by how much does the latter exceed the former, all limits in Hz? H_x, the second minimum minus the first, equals 0.026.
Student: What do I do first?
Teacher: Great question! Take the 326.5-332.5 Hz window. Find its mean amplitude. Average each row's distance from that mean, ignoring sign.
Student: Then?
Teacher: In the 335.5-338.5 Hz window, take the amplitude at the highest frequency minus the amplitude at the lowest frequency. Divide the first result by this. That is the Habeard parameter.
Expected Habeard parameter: 1.1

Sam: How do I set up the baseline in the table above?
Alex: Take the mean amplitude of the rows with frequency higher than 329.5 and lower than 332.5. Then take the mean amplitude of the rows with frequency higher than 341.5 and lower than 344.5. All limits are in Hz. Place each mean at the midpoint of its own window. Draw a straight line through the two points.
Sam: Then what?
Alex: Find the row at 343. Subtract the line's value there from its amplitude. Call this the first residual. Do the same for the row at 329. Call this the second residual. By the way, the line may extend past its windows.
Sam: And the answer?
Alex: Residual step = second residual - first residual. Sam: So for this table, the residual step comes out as 0.3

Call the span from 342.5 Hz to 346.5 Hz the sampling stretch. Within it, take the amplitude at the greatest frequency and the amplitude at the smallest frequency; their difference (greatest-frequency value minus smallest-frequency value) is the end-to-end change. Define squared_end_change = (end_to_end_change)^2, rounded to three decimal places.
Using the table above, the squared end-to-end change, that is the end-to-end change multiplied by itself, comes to 0.040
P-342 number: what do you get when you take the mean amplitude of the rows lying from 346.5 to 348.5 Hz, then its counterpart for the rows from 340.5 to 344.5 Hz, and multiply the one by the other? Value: 144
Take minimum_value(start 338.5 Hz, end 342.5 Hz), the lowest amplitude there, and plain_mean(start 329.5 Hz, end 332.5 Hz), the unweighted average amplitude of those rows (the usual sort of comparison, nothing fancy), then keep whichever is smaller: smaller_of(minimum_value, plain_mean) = 11.83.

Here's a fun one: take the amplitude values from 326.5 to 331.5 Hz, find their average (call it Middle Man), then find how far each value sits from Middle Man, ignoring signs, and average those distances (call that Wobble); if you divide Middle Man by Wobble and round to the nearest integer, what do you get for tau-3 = 47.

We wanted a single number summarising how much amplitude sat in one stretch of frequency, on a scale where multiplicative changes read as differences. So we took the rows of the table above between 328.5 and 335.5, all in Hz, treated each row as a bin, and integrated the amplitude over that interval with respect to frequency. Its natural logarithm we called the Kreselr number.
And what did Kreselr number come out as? 4.4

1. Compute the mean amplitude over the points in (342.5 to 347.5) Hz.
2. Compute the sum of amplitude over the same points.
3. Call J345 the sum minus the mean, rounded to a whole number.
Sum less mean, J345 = 48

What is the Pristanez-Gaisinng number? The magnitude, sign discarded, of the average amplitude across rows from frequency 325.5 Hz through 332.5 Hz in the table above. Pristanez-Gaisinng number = 11.7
